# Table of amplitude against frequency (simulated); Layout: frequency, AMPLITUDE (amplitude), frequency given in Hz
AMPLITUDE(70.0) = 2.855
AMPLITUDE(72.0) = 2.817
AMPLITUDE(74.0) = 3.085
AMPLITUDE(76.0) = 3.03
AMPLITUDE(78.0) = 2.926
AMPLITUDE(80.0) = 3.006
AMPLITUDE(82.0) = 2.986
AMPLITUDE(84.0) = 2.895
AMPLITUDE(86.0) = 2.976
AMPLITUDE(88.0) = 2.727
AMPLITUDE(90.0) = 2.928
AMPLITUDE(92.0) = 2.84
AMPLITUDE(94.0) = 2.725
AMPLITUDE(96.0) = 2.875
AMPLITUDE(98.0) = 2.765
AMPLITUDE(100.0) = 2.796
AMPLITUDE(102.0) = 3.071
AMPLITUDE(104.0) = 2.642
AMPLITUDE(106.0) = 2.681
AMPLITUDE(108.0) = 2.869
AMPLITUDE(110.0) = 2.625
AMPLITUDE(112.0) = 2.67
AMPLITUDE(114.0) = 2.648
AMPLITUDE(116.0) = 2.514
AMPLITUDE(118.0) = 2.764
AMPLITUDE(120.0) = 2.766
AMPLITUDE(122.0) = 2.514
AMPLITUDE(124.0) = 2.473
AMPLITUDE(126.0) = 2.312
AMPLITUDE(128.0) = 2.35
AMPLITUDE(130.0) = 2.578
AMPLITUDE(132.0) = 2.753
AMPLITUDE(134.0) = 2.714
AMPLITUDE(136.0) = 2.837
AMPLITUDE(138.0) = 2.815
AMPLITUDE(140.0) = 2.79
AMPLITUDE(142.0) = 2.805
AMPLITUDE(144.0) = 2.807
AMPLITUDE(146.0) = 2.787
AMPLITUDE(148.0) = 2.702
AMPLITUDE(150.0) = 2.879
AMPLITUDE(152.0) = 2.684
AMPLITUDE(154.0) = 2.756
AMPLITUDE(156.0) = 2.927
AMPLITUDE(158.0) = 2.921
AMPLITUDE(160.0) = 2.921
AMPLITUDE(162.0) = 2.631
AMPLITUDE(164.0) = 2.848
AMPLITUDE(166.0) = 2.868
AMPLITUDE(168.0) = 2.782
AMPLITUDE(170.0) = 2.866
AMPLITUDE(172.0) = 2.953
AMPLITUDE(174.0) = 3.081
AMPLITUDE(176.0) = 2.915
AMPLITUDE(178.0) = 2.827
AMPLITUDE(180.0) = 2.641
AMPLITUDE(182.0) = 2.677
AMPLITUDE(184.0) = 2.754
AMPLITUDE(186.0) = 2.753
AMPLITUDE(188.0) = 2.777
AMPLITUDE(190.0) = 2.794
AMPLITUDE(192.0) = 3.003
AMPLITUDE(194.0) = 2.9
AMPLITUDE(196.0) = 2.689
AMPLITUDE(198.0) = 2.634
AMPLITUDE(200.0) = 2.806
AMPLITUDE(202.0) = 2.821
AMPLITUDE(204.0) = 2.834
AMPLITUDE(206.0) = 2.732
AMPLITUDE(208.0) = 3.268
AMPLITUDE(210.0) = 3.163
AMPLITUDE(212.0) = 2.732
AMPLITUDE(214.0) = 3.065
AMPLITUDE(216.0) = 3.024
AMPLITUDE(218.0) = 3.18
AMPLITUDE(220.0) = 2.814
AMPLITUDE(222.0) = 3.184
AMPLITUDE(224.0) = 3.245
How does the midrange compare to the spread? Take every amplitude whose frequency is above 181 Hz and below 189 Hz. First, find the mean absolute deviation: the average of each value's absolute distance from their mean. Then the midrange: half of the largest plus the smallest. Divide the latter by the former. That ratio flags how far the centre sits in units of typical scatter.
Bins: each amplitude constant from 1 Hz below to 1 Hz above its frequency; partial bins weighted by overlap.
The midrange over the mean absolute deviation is 86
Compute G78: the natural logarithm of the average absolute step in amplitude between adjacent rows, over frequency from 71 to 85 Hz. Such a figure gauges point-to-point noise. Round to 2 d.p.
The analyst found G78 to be -2.27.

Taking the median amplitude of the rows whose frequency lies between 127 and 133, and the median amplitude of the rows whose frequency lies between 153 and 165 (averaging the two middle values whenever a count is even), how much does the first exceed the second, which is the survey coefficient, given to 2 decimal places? -0.31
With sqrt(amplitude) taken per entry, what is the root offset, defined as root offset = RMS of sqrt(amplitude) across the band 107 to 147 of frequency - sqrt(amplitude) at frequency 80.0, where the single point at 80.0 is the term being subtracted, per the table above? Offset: -0.10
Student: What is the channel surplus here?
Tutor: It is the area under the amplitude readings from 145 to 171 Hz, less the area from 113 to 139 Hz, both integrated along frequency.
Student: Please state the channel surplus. 5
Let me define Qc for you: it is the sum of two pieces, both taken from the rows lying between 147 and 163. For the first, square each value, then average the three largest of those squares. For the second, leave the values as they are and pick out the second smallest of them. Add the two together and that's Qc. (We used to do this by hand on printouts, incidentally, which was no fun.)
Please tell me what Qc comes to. 11.2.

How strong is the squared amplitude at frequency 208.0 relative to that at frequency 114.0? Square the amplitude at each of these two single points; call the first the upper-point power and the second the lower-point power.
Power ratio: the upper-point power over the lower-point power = 1.52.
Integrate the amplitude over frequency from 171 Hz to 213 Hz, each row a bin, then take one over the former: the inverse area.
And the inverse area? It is 0.008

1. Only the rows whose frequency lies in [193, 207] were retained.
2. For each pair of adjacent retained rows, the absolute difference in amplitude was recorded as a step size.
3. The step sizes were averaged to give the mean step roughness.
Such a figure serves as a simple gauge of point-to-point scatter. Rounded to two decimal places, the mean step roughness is 0.09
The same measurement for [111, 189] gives 0.10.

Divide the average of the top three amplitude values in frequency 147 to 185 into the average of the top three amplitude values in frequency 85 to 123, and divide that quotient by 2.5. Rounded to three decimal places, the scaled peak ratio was 0.401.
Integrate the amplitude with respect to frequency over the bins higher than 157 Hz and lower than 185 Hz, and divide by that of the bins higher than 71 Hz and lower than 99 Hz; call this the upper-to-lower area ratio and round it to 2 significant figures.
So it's 0.98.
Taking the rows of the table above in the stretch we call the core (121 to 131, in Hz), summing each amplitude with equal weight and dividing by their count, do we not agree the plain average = 2.45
